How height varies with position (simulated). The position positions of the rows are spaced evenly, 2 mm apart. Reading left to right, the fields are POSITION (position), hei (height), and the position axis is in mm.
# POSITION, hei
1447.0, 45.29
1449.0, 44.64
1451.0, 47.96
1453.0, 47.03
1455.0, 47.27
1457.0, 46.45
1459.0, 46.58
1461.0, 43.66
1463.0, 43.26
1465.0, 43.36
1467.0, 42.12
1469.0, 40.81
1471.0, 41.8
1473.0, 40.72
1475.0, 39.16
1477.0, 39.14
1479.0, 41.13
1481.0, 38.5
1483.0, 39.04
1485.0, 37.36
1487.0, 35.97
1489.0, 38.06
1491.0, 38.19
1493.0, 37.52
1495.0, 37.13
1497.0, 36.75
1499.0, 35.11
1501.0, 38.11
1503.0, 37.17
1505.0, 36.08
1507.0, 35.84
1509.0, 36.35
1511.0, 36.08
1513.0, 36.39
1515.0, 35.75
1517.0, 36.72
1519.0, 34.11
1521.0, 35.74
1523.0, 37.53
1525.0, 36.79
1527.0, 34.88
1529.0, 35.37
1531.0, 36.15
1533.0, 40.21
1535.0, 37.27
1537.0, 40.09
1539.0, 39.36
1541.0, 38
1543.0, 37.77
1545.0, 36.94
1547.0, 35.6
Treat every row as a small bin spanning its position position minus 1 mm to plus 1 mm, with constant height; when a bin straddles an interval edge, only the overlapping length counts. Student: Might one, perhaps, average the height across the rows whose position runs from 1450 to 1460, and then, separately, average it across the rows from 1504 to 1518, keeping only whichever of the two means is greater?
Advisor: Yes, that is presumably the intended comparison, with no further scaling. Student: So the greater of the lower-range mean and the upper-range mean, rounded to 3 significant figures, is 47.1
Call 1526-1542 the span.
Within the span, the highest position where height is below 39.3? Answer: 1541.0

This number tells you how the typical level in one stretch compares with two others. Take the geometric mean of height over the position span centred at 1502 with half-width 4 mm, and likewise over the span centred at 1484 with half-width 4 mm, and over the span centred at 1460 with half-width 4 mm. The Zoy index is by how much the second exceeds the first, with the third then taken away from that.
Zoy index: -44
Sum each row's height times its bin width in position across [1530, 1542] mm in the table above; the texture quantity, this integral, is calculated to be 462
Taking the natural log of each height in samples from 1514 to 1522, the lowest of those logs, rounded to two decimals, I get 3.53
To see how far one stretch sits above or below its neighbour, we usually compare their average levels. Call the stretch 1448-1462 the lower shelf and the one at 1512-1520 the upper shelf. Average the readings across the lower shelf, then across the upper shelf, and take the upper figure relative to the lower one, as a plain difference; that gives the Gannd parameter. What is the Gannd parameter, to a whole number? -10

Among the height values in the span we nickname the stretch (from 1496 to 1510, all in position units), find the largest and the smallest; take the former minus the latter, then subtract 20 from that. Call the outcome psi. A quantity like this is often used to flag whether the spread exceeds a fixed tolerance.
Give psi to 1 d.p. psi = -17.0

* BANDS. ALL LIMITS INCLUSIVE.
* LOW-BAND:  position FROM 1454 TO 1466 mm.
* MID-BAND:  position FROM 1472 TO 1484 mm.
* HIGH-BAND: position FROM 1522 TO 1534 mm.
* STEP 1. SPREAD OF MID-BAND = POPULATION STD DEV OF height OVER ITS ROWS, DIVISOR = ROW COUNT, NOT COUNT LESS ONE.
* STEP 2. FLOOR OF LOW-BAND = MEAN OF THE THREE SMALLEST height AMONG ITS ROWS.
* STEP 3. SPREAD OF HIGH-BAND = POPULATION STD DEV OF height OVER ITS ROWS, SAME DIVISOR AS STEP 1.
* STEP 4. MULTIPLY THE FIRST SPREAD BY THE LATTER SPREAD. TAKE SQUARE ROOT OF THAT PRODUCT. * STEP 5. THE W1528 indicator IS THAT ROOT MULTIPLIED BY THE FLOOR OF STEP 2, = 56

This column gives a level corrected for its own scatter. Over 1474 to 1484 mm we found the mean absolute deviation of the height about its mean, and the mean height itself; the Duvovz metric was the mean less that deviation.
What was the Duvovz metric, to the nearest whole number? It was 39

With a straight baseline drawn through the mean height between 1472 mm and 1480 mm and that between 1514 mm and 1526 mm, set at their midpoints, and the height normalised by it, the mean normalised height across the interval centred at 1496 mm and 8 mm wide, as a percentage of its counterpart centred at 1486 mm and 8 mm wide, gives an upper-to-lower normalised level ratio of 100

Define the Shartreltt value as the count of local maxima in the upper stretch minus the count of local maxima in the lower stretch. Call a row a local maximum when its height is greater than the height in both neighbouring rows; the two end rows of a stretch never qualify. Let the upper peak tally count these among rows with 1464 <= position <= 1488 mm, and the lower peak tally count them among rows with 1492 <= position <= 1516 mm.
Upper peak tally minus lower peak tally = 0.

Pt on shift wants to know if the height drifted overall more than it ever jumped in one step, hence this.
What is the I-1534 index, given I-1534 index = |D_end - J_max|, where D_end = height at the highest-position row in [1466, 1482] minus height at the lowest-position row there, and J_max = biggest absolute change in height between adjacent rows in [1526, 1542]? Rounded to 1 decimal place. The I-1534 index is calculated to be 7.7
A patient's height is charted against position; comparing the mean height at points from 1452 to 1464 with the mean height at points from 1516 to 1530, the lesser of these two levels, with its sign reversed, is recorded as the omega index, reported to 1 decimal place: -35.9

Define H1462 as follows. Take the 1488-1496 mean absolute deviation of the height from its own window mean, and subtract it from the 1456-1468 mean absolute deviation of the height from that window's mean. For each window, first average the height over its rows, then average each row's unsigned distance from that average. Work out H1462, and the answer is 1.1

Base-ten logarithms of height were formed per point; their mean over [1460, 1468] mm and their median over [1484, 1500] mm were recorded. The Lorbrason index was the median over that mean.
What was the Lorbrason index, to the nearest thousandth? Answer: 0.961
